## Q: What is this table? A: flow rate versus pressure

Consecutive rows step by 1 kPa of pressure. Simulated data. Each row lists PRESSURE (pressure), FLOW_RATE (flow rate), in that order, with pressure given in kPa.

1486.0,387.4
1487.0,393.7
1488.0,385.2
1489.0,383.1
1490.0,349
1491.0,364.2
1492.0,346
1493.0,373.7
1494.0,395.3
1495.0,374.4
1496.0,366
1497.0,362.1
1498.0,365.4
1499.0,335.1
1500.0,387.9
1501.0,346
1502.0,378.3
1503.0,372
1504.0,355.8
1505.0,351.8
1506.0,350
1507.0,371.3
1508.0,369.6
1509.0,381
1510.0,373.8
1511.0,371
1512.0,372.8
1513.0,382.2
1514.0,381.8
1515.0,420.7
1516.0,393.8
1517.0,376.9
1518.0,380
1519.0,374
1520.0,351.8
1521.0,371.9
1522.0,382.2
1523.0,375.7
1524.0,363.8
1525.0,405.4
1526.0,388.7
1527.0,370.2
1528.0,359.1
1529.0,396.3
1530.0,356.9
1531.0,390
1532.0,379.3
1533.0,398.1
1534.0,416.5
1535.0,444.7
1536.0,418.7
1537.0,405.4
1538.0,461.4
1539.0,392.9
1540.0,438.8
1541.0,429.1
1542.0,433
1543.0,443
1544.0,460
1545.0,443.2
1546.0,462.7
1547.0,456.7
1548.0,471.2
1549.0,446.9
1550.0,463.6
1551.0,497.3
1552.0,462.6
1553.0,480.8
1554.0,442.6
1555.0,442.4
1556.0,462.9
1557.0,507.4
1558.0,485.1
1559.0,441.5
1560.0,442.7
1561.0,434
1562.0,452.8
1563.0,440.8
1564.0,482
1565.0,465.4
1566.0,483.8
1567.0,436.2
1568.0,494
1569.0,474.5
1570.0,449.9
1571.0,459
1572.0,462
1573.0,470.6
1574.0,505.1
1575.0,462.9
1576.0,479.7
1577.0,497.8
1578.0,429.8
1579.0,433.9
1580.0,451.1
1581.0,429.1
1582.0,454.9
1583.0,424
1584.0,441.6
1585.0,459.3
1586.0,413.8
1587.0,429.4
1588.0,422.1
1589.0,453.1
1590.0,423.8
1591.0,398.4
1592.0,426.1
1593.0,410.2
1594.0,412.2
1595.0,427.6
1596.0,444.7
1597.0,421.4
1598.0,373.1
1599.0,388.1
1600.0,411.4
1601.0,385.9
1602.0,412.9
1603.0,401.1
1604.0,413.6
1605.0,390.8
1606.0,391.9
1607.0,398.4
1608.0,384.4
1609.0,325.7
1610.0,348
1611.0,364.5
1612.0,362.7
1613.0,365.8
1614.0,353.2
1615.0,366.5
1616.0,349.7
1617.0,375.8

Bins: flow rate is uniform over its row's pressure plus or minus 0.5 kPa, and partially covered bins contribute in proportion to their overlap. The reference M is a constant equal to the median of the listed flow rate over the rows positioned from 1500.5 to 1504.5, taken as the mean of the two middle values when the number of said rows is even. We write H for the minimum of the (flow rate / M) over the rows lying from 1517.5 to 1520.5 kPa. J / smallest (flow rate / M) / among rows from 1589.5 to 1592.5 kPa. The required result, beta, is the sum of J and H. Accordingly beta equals 2.06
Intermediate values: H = 0.97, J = 1.1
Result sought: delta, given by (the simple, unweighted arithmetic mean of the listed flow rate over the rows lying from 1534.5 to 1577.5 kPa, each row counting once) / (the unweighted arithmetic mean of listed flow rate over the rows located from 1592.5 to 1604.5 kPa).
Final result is 1.12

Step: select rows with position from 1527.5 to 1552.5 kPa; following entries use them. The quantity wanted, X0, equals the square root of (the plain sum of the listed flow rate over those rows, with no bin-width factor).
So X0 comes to 104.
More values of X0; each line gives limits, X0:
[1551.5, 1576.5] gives 108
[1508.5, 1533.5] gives 97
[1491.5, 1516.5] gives 96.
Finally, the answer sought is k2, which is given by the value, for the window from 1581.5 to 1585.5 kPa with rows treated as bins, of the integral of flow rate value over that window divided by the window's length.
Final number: 445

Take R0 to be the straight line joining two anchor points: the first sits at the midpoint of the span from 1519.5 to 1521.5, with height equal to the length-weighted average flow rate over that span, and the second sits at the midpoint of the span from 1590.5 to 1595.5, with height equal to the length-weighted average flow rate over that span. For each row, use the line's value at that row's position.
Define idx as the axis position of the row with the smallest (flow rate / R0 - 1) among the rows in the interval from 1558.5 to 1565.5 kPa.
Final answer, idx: 1561.0 kPa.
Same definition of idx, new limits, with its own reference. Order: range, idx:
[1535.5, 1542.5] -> 1539.0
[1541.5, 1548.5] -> 1542.0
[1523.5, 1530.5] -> 1530.0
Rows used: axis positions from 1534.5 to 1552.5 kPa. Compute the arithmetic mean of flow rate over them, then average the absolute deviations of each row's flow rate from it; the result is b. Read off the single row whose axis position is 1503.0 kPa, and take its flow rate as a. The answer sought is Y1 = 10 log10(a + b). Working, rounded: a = 372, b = 18.5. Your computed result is 25.9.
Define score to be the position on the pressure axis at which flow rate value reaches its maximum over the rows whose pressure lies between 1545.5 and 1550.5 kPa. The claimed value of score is 1548.0 kPa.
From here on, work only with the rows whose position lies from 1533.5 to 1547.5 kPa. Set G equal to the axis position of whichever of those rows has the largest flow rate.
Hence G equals 1546.0 kPa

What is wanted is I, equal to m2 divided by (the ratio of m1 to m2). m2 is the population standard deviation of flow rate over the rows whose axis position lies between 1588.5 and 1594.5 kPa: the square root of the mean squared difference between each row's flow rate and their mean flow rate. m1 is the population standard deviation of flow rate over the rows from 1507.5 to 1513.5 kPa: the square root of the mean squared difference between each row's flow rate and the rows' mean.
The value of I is 61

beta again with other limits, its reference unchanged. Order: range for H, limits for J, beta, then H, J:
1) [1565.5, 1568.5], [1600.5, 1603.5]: 2.26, 1.20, 1.1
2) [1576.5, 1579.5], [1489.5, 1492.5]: 2.13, 1.18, 1.0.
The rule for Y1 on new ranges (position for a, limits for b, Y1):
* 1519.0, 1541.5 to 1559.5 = 25.9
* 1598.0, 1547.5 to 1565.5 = 25.9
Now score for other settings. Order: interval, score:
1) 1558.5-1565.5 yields 1564.0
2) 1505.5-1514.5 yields 1513.0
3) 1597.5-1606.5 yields 1604.0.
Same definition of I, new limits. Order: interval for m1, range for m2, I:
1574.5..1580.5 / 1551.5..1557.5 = 21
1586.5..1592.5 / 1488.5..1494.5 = 19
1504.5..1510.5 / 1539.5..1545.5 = 8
